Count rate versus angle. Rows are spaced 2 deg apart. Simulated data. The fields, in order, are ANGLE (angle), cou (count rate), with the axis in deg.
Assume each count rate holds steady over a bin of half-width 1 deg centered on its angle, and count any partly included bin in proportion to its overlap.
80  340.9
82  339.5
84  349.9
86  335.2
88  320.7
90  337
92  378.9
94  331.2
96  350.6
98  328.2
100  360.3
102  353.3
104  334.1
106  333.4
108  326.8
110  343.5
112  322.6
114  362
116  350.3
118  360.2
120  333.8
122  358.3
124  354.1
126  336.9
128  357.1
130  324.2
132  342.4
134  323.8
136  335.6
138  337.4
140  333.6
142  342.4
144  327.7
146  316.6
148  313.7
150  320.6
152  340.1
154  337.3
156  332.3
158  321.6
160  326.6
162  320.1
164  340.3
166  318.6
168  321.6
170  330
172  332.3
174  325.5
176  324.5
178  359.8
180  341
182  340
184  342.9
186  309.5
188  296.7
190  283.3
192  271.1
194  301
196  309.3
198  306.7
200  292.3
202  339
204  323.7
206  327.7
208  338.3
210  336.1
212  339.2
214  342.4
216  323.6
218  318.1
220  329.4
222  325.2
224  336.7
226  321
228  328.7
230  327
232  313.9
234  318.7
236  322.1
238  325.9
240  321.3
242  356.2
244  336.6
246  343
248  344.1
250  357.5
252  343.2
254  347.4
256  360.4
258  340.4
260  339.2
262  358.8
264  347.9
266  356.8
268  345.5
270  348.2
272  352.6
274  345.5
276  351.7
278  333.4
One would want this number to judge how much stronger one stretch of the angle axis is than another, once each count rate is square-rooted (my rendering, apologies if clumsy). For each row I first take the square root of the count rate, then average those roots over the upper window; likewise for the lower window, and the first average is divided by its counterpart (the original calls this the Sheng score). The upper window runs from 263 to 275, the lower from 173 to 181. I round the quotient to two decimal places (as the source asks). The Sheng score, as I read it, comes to 1.02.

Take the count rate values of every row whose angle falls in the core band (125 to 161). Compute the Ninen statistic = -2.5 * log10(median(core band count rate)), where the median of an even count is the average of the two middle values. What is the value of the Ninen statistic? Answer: -6.31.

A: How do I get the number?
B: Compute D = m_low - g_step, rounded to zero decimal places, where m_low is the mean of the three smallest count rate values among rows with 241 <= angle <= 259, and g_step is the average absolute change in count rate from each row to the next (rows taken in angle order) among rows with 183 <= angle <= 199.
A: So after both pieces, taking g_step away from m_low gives 324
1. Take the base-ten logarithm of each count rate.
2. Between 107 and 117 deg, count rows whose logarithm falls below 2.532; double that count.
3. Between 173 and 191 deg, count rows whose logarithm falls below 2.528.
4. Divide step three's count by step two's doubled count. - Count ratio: 1.25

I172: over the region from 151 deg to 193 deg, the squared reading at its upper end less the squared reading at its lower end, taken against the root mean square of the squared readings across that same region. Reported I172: -0.40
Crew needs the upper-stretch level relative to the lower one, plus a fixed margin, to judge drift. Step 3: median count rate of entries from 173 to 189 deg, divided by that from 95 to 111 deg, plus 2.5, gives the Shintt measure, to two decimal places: 3.48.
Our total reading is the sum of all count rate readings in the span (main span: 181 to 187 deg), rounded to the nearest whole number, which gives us 992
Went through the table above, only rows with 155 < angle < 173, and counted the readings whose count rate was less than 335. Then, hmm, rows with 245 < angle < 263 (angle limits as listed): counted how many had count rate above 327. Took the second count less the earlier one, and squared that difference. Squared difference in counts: 1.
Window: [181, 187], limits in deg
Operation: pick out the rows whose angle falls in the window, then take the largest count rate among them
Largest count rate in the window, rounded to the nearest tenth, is 342.9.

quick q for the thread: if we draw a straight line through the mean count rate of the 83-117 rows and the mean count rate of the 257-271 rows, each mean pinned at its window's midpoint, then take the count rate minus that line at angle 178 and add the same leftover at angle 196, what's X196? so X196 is -22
